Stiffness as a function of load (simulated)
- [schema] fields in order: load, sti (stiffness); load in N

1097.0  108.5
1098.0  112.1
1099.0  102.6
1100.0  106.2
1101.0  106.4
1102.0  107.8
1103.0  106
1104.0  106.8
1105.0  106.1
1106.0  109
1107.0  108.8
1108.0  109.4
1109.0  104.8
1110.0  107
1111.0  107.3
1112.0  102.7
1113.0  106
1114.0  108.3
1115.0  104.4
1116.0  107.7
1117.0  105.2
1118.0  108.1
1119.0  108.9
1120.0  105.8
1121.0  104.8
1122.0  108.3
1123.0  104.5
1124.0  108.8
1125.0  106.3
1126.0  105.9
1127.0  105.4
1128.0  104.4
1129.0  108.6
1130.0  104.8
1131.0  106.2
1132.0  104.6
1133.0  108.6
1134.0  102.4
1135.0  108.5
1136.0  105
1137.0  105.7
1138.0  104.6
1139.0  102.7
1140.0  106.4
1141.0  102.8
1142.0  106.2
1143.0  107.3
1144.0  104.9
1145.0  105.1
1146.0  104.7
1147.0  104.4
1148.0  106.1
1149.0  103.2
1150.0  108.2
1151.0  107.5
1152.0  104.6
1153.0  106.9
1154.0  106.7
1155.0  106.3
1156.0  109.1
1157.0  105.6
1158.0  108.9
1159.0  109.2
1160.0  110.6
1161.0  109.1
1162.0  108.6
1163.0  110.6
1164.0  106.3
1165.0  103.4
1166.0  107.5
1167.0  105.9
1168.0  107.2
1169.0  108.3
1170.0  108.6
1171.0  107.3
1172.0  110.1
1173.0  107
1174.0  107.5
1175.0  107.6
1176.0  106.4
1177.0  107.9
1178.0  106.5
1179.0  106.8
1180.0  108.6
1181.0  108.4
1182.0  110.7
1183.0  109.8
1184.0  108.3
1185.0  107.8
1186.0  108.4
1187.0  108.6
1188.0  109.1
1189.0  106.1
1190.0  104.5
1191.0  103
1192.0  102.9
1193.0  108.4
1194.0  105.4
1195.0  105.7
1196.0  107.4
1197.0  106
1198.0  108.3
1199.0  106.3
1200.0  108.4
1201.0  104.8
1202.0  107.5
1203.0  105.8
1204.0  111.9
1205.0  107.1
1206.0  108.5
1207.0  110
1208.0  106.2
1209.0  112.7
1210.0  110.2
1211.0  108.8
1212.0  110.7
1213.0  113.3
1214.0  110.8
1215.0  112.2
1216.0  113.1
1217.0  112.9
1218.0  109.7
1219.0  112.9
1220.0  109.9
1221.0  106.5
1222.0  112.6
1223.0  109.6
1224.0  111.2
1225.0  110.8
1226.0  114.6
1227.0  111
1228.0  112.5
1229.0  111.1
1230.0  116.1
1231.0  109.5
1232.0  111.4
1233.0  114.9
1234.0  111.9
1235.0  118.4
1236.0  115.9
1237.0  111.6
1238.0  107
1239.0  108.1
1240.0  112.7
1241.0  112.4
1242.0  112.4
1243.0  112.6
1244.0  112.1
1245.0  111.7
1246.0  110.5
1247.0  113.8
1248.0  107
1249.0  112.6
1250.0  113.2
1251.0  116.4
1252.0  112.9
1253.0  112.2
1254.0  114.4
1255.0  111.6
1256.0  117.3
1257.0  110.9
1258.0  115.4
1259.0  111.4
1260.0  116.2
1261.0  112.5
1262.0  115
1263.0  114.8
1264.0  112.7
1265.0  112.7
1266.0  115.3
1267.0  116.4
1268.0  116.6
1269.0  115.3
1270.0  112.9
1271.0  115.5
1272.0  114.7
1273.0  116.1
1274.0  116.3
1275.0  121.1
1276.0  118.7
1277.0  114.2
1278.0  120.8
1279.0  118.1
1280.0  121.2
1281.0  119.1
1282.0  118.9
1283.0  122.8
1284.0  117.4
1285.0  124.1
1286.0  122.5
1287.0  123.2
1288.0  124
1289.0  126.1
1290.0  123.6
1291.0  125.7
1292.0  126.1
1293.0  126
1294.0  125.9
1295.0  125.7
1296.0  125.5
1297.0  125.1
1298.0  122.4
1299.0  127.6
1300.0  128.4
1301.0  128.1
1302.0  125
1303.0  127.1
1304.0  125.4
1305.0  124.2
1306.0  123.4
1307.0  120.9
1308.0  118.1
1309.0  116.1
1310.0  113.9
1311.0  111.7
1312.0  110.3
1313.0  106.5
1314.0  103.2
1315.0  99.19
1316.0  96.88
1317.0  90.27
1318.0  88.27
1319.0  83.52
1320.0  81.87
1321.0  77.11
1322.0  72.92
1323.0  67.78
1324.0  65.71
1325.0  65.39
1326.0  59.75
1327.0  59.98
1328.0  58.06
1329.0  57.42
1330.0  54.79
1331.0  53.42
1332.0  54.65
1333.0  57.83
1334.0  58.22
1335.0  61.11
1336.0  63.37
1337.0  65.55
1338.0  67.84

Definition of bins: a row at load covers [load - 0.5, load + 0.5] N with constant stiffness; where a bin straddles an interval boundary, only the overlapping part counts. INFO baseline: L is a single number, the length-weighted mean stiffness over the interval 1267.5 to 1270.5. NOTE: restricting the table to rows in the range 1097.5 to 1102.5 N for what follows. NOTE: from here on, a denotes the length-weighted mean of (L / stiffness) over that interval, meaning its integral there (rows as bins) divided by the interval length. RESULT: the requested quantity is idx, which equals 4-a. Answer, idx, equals 2.93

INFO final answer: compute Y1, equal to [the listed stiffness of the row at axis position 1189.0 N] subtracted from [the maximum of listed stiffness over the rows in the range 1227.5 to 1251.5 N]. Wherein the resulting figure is 12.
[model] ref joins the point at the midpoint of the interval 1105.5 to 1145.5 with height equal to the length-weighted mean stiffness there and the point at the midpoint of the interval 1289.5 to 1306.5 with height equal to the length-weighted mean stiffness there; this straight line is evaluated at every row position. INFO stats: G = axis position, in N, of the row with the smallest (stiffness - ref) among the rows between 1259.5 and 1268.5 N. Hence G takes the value 1265.0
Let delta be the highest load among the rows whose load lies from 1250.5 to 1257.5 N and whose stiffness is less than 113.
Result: 1257.0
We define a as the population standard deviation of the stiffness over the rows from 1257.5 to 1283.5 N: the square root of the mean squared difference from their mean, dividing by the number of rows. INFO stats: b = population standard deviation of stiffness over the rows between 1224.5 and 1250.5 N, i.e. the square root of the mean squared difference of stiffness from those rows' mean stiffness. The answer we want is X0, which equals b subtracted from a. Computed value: 0.4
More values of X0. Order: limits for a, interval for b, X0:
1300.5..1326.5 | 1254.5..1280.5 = 19.2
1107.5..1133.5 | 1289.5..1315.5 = -6.3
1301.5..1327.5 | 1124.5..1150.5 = 20.8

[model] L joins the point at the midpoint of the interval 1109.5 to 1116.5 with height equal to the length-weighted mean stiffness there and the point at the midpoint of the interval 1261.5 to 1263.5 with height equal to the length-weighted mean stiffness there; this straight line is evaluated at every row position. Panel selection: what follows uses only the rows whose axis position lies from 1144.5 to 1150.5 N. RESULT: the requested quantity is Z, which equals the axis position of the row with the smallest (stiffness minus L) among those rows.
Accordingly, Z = 1149.0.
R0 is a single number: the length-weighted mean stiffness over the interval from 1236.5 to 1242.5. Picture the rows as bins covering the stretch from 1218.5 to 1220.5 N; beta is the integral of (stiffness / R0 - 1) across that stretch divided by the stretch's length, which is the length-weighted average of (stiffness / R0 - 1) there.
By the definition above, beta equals 0.01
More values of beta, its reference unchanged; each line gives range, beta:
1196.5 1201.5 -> -0.04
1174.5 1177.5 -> -0.03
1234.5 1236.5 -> 0.06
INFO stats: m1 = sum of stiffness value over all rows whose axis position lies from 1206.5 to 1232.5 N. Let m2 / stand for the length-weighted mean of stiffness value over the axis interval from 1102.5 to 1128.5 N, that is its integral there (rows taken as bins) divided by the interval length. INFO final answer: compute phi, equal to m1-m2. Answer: 2784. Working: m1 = 2890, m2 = 107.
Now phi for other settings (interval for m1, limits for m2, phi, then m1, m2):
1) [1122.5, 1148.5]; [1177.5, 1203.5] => 2638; 2745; 107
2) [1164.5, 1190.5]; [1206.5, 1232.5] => 2687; 2798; 111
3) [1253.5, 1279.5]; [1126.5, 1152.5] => 2891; 2997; 105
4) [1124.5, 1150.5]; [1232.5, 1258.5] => 2630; 2743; 113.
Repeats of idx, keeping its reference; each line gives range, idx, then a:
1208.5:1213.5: 2.97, 1.03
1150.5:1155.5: 2.92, 1.08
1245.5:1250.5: 2.97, 1.03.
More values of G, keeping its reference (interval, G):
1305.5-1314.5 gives 1314.0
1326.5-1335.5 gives 1331.0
